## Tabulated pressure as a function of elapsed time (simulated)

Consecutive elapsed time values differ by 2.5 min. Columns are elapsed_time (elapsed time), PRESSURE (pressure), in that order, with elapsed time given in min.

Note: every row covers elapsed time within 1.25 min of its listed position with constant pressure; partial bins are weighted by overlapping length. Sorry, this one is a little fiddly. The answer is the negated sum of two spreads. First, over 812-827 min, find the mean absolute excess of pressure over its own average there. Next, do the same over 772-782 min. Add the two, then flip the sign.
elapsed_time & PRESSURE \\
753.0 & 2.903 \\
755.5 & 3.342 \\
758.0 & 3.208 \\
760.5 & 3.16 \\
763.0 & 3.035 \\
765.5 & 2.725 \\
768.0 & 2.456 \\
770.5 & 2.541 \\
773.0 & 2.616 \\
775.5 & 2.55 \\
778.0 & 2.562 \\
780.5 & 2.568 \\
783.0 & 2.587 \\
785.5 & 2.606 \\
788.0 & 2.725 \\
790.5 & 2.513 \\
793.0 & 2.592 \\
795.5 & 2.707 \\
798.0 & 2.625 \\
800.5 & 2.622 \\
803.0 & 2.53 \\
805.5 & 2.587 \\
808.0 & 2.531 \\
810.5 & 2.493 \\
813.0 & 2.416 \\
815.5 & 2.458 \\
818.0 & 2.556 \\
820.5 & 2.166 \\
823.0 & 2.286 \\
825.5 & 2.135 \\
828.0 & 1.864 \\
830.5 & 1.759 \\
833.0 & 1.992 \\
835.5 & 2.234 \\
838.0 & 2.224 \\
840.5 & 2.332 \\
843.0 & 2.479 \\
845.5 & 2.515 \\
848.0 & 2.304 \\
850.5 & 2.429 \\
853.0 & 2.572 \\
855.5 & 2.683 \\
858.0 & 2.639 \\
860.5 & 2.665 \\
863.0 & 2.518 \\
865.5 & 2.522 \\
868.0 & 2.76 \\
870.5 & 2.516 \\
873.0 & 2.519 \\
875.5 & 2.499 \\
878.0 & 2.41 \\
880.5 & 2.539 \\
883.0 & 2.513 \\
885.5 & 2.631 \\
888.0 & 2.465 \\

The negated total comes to -0.16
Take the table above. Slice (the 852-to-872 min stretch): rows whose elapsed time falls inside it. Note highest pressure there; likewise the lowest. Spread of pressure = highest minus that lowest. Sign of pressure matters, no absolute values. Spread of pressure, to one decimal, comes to 0.2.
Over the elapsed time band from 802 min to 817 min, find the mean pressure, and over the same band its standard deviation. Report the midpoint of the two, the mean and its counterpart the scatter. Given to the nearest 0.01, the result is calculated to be 1.28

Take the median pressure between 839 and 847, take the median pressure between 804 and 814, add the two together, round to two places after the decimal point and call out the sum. 4.99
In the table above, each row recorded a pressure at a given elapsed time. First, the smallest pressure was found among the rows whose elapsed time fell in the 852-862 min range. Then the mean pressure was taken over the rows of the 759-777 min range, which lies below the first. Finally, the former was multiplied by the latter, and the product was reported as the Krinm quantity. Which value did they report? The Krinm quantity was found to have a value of 7.0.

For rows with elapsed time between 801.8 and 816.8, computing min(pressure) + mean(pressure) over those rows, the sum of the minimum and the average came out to 4.92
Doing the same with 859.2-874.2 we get 5.10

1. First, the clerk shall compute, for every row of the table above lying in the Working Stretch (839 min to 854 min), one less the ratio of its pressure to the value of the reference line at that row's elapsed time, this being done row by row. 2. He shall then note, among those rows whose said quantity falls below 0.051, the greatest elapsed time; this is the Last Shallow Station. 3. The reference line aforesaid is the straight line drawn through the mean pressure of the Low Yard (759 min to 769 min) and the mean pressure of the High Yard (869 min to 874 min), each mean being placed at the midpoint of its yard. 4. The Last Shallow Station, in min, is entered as 853.0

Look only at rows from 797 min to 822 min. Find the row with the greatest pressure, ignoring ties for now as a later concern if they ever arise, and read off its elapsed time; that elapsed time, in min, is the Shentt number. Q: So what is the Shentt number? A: 798.0 min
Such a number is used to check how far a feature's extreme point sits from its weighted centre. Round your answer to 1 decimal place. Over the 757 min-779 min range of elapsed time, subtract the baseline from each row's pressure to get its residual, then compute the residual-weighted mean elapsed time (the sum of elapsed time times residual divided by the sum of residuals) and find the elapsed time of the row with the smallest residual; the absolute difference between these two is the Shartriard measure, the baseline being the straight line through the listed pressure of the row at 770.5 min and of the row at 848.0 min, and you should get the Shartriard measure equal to 6.5 min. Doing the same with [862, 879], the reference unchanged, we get 8.0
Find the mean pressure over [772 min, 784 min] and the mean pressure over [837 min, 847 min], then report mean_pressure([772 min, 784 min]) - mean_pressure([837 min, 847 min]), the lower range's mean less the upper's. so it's 0.19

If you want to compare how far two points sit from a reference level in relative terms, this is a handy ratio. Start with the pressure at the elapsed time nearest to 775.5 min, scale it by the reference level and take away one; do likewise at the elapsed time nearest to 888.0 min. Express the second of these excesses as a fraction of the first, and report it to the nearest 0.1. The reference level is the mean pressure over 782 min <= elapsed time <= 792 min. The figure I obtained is 2.5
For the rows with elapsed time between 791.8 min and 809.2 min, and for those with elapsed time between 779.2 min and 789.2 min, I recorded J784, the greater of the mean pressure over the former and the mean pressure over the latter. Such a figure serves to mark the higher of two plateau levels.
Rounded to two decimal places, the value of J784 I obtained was 2.62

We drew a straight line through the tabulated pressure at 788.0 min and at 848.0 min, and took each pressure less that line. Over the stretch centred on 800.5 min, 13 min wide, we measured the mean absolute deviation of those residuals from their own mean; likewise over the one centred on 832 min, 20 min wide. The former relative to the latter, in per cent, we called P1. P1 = 16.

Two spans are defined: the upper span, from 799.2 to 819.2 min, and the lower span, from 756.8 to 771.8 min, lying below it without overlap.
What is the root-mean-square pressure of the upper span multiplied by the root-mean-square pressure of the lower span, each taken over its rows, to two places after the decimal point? 7.25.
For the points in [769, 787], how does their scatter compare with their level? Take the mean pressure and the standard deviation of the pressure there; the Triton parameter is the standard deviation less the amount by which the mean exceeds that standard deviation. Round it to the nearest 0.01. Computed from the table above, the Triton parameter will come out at -2.52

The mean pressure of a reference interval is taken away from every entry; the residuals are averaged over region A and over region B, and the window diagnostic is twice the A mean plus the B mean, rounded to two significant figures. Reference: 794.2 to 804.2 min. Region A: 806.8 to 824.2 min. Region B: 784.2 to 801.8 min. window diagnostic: -0.41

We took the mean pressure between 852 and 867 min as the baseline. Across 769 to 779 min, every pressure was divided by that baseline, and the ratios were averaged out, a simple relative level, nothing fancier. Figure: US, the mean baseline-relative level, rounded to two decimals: 0.99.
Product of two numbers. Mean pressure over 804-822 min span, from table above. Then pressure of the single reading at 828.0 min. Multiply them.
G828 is 4.6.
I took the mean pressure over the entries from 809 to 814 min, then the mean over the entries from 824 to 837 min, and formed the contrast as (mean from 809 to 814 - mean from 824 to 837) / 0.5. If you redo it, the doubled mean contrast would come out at 0.9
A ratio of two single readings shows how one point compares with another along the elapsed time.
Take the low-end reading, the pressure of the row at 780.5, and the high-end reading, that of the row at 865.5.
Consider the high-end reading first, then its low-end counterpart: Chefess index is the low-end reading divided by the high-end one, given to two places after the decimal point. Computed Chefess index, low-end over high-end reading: 1.02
